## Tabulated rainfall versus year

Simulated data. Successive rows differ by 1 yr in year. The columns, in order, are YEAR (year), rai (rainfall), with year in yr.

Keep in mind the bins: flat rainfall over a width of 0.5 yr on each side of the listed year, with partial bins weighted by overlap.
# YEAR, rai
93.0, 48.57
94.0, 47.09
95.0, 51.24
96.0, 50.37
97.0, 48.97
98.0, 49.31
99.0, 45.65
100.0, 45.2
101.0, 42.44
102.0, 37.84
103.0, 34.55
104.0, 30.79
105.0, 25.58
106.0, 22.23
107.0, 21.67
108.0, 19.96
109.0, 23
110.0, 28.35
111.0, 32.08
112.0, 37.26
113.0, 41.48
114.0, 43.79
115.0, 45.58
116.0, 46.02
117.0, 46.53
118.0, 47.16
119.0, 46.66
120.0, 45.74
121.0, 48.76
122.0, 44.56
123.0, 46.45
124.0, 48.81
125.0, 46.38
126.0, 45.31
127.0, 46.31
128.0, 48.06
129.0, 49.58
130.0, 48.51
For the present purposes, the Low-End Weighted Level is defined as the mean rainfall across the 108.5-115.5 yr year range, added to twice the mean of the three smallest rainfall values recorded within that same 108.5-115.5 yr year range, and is 92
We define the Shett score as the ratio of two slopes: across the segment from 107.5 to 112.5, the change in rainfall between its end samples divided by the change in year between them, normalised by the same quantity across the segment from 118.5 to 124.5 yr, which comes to 10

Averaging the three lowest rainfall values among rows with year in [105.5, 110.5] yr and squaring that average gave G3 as 453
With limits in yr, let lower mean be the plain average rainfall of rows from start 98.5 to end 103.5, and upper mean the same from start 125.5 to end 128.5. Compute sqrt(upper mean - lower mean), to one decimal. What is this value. 2.3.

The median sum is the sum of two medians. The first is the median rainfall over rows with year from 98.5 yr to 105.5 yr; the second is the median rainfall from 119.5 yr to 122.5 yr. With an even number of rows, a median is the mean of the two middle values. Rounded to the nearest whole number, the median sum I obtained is 84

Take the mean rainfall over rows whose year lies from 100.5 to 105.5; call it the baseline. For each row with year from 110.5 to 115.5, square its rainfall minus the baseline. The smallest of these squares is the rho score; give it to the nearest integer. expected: 5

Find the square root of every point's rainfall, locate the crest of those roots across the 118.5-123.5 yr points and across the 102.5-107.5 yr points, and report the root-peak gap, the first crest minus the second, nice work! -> 1.1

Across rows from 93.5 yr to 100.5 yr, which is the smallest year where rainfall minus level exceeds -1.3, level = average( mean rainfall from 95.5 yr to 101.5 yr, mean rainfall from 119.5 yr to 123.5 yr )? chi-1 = 94.0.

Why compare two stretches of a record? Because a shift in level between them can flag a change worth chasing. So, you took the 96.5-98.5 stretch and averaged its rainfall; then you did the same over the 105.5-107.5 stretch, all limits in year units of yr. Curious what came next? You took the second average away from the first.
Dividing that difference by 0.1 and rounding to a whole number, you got 272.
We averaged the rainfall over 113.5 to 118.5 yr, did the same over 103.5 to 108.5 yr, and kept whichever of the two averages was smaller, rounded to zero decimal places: 24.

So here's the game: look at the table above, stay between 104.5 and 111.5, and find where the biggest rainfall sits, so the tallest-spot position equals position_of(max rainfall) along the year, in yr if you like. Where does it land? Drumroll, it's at 111.0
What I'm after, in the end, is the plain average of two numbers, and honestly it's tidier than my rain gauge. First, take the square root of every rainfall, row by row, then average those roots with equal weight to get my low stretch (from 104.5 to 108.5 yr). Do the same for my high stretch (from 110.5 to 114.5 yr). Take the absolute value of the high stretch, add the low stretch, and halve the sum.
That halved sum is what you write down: 5.47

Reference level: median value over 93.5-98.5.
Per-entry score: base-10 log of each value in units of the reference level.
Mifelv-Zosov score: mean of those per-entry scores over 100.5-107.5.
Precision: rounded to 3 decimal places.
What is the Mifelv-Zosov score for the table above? -0.218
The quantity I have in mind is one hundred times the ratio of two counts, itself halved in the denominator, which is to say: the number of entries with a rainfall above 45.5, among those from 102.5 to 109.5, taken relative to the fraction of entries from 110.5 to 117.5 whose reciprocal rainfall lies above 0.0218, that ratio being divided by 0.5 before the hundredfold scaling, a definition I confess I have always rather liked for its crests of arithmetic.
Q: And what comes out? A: 0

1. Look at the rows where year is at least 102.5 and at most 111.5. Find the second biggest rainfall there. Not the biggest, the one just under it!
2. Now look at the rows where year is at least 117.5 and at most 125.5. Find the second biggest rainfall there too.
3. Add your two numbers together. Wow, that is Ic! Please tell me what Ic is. 81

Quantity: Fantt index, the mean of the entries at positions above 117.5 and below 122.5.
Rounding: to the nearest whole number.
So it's 47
